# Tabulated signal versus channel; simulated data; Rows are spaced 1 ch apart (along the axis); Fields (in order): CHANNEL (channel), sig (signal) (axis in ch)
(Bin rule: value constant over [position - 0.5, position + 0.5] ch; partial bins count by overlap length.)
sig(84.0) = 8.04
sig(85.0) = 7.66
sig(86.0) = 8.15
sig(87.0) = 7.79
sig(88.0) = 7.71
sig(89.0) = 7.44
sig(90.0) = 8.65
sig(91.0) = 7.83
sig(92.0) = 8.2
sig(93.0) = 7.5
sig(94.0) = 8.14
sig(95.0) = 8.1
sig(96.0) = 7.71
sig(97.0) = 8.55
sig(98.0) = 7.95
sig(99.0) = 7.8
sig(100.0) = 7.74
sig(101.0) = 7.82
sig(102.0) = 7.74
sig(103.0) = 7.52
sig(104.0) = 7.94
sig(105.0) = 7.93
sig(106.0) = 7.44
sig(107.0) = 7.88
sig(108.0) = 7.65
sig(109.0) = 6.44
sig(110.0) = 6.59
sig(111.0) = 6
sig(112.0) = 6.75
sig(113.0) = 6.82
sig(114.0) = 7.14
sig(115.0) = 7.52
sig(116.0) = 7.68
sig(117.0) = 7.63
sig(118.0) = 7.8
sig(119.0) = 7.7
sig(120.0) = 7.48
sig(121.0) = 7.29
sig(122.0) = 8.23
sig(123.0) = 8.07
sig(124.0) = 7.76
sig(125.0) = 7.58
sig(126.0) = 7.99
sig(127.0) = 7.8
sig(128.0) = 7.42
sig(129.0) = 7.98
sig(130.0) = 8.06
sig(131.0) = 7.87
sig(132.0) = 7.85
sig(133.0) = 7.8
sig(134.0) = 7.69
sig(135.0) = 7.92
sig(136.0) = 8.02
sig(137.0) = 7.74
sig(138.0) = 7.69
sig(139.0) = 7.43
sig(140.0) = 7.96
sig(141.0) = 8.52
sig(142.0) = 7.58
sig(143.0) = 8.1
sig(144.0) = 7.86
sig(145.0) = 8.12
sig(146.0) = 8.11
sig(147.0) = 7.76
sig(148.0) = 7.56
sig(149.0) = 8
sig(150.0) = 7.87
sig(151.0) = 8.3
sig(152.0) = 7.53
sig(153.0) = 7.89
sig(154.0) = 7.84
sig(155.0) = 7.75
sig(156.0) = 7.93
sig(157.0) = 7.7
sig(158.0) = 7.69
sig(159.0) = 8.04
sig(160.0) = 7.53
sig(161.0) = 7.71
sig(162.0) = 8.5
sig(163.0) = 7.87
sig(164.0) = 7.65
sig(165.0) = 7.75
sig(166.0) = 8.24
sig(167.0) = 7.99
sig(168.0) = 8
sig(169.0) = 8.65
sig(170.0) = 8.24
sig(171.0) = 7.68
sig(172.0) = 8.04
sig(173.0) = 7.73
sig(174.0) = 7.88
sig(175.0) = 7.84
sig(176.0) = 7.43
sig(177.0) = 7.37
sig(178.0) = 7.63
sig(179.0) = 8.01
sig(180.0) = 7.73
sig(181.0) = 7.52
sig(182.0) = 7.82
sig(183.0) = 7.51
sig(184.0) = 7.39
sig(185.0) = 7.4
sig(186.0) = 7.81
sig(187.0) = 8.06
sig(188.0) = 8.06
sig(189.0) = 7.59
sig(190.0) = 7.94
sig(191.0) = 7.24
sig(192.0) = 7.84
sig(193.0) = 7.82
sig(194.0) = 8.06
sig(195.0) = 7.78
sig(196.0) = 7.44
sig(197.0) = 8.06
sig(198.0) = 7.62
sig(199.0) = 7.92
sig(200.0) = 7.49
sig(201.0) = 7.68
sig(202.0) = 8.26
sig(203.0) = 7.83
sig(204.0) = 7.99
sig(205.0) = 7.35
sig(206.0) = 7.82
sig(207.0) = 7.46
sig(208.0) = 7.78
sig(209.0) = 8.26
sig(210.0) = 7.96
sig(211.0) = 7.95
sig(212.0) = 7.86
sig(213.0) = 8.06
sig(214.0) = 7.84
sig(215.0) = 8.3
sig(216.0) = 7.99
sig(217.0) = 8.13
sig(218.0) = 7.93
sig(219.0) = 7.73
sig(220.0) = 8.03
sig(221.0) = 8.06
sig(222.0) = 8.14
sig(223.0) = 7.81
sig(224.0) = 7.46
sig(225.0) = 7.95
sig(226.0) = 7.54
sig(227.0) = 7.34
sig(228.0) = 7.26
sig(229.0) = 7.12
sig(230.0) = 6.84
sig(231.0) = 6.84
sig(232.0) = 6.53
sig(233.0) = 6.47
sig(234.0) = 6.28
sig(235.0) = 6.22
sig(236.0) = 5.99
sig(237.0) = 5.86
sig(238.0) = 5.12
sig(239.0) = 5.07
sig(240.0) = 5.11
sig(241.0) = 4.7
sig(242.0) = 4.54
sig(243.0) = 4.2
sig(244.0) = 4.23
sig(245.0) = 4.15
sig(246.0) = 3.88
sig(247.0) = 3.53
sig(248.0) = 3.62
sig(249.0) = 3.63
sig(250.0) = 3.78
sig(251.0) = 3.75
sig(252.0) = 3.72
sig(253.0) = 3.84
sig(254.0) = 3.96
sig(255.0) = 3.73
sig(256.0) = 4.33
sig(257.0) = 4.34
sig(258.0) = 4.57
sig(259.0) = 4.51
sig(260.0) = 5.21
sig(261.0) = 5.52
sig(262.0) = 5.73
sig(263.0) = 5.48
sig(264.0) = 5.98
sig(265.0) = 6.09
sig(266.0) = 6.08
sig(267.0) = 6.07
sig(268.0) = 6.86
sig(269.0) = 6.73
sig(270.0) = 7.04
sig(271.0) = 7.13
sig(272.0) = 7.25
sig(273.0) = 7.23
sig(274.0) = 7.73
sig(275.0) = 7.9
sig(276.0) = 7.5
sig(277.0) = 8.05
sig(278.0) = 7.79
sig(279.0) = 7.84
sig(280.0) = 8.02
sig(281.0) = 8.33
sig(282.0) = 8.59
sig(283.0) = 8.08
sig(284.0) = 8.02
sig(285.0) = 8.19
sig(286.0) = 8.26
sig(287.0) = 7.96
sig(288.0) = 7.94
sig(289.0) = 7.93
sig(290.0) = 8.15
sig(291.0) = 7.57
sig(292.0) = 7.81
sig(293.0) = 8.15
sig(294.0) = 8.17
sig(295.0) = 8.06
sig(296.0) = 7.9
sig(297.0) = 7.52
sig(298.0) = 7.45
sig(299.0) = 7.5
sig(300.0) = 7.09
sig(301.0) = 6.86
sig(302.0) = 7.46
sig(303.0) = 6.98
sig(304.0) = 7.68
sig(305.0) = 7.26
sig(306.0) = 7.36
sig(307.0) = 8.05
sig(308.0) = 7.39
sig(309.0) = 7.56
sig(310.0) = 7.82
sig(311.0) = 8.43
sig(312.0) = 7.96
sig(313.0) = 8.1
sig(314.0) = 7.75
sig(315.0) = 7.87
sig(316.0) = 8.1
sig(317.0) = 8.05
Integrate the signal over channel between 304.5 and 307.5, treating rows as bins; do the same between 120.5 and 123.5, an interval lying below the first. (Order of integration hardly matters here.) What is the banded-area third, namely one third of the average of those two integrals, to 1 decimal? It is 7.7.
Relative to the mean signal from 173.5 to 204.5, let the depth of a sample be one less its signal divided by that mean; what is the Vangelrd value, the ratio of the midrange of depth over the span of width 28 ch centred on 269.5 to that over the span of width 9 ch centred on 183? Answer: 73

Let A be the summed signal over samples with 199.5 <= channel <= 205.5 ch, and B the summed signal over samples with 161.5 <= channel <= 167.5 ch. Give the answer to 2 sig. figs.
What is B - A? 1.4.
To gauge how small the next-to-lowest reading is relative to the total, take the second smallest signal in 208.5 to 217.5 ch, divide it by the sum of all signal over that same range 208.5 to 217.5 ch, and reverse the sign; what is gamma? -0.11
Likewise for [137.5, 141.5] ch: -0.24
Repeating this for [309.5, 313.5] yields -0.25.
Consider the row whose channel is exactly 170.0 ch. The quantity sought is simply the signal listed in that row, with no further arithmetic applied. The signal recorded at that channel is 8.24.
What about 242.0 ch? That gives 4.54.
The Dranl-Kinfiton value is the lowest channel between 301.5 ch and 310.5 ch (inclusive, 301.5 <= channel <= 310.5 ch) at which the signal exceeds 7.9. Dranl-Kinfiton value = 307.0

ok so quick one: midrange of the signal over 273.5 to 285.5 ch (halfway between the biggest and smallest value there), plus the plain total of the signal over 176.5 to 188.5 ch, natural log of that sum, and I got 4.61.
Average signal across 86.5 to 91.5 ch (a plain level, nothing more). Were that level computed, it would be 7.88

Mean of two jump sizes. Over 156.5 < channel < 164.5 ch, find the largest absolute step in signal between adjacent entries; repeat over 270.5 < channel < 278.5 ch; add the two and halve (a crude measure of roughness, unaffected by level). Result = 0.67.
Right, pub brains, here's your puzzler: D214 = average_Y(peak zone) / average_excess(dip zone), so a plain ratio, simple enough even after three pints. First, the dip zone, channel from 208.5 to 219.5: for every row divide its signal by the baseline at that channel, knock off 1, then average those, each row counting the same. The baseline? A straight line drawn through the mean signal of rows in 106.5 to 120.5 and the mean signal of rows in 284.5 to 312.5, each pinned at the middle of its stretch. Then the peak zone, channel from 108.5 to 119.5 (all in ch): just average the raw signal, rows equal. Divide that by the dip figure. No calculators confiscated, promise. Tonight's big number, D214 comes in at 106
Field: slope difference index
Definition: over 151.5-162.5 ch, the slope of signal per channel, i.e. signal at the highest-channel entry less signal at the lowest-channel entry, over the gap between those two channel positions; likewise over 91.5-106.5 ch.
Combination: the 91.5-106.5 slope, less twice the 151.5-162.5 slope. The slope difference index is -0.25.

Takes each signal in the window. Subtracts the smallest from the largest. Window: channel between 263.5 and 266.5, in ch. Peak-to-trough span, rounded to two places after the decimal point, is 0.11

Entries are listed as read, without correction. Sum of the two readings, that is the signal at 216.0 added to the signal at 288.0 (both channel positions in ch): 15.9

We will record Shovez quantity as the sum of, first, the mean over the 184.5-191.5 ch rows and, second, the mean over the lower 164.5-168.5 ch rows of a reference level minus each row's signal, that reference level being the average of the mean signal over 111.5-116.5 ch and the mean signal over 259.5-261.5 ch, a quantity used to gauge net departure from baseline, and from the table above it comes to -3.2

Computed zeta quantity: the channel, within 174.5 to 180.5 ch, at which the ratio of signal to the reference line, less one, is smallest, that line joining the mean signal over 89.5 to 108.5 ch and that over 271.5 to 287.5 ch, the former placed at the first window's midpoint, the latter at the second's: 177.0 ch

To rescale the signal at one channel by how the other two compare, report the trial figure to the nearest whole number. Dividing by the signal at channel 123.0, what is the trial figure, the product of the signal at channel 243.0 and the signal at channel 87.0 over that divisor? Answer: 4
